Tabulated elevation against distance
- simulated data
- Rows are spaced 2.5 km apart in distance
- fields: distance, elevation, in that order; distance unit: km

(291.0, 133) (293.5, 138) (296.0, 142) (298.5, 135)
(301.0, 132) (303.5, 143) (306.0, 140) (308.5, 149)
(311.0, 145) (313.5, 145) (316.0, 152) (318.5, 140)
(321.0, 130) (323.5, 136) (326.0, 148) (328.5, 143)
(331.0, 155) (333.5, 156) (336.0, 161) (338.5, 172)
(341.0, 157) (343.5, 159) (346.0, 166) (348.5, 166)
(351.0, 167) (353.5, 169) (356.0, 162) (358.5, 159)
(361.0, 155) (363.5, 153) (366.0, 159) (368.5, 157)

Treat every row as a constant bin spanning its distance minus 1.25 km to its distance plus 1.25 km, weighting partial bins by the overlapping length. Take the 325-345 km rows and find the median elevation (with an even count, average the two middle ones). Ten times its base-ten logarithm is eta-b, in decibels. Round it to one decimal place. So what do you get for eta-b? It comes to 21.9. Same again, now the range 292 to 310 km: 21.5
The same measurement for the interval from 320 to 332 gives 21.6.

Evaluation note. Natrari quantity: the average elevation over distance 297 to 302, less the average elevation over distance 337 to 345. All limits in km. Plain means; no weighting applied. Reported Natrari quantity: -29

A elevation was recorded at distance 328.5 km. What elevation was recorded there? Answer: 143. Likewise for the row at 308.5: 149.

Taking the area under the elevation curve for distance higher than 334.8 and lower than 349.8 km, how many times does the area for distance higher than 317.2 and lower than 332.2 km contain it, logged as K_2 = 0.87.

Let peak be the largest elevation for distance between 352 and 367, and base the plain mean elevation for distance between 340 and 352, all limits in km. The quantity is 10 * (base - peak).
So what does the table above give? -60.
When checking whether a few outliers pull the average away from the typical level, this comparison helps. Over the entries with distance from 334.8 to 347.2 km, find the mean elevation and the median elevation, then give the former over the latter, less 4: -2.99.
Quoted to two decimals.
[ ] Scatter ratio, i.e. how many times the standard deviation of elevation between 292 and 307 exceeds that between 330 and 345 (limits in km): 0.68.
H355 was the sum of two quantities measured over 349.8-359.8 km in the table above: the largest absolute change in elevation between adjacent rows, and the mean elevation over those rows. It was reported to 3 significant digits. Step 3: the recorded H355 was 171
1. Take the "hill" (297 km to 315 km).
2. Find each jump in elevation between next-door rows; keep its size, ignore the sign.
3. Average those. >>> 5.0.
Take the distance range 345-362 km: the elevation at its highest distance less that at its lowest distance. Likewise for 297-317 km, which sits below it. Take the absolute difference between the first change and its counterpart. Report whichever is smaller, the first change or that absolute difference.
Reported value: -11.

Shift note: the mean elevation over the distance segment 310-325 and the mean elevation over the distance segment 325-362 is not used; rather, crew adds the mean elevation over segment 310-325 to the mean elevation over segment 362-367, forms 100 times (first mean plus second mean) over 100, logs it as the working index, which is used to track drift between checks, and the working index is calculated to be 297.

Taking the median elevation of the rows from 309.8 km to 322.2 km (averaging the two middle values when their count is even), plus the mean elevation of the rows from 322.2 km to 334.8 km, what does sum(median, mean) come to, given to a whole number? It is 293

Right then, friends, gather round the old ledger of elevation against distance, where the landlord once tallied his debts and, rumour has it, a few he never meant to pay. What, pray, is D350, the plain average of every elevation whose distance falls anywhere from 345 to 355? 167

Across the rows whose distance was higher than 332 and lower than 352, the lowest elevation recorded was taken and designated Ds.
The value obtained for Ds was 156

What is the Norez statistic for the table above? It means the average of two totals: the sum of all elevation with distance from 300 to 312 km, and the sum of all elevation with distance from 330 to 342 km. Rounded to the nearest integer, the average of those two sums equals 755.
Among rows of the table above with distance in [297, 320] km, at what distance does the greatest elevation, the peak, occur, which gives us 316.0 km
